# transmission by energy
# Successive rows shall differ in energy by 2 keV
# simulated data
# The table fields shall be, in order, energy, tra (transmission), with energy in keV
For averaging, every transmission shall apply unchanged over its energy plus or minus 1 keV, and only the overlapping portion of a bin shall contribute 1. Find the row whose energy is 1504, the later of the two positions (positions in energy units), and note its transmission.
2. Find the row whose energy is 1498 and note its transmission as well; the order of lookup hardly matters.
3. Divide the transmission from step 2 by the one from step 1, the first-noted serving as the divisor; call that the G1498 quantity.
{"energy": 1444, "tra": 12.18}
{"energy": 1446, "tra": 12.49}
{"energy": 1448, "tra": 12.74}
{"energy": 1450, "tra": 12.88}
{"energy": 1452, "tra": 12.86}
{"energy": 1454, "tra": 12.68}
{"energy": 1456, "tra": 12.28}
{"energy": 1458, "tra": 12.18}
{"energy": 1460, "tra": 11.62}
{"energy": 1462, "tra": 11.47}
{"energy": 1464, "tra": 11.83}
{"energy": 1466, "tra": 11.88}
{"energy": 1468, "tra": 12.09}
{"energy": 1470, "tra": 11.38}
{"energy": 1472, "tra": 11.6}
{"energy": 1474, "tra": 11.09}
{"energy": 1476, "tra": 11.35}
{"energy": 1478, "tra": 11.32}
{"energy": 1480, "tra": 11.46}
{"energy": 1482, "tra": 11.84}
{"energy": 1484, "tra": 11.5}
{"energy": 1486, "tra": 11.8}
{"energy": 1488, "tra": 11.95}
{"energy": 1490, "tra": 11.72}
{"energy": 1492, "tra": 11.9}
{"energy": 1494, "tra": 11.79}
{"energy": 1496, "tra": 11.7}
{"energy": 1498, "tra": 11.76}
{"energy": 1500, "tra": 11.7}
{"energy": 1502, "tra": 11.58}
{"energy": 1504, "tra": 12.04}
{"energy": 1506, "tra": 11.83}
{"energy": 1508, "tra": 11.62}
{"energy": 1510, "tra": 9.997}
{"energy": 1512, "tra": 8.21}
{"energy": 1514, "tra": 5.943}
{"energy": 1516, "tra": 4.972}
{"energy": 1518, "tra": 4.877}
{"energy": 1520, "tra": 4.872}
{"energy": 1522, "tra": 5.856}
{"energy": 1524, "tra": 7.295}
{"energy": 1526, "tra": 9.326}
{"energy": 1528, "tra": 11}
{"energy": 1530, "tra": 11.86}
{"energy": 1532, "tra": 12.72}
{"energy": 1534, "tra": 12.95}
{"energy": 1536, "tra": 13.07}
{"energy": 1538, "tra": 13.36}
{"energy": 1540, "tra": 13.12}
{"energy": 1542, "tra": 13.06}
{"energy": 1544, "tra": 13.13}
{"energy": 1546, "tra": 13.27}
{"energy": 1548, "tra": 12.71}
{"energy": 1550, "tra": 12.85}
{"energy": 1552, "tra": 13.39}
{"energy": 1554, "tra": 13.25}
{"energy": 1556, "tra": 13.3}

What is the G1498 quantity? 0.98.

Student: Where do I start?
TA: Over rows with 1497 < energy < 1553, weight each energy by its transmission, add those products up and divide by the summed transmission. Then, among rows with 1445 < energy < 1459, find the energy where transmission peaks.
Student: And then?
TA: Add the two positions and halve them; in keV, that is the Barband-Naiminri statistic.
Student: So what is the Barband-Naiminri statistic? 1488.4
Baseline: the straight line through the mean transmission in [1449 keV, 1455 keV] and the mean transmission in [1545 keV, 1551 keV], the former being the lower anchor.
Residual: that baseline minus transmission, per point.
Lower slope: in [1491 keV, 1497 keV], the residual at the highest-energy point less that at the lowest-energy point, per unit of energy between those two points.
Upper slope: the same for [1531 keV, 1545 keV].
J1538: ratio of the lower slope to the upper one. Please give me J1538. -1.57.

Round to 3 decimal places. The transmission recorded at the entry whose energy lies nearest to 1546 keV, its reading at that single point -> 13.270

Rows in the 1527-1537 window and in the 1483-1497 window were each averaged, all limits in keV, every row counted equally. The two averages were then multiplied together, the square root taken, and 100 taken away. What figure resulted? -88.0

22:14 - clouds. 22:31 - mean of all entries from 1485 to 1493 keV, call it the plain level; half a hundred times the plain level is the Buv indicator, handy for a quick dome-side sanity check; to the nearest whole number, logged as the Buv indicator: 592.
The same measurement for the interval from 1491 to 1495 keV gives 592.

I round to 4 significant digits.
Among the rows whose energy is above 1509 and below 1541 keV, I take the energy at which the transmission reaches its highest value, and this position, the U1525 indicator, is 1538 keV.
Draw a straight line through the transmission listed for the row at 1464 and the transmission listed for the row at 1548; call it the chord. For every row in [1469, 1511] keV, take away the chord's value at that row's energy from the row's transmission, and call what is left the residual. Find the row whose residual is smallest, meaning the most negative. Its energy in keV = 1510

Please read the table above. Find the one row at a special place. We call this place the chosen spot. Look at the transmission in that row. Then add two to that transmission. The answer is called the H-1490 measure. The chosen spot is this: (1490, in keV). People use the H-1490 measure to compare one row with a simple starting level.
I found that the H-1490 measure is 13.7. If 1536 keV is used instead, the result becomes 15.1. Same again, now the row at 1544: 15.1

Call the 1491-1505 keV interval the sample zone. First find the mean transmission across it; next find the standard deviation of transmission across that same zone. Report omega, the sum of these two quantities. 11.9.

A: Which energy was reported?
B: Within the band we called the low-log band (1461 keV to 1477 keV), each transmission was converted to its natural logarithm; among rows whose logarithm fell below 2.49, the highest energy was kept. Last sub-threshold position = 1476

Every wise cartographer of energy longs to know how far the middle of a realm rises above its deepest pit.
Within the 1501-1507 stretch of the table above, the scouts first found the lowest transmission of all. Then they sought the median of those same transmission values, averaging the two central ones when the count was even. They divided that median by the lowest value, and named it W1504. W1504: 1.022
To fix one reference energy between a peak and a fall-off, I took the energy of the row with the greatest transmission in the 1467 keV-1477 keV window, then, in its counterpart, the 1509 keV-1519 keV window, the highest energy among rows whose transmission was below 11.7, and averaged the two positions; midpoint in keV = 1493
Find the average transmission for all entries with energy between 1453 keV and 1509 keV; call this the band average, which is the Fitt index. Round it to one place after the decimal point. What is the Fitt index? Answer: 11.7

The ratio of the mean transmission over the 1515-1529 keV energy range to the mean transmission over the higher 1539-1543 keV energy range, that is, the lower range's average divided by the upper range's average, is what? 0.53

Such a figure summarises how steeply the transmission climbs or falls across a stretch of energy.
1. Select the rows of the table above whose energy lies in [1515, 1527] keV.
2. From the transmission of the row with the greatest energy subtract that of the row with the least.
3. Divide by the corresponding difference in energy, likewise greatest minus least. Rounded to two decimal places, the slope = 0.44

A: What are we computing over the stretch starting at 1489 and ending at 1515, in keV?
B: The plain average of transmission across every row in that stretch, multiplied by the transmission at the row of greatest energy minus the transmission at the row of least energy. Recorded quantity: -63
